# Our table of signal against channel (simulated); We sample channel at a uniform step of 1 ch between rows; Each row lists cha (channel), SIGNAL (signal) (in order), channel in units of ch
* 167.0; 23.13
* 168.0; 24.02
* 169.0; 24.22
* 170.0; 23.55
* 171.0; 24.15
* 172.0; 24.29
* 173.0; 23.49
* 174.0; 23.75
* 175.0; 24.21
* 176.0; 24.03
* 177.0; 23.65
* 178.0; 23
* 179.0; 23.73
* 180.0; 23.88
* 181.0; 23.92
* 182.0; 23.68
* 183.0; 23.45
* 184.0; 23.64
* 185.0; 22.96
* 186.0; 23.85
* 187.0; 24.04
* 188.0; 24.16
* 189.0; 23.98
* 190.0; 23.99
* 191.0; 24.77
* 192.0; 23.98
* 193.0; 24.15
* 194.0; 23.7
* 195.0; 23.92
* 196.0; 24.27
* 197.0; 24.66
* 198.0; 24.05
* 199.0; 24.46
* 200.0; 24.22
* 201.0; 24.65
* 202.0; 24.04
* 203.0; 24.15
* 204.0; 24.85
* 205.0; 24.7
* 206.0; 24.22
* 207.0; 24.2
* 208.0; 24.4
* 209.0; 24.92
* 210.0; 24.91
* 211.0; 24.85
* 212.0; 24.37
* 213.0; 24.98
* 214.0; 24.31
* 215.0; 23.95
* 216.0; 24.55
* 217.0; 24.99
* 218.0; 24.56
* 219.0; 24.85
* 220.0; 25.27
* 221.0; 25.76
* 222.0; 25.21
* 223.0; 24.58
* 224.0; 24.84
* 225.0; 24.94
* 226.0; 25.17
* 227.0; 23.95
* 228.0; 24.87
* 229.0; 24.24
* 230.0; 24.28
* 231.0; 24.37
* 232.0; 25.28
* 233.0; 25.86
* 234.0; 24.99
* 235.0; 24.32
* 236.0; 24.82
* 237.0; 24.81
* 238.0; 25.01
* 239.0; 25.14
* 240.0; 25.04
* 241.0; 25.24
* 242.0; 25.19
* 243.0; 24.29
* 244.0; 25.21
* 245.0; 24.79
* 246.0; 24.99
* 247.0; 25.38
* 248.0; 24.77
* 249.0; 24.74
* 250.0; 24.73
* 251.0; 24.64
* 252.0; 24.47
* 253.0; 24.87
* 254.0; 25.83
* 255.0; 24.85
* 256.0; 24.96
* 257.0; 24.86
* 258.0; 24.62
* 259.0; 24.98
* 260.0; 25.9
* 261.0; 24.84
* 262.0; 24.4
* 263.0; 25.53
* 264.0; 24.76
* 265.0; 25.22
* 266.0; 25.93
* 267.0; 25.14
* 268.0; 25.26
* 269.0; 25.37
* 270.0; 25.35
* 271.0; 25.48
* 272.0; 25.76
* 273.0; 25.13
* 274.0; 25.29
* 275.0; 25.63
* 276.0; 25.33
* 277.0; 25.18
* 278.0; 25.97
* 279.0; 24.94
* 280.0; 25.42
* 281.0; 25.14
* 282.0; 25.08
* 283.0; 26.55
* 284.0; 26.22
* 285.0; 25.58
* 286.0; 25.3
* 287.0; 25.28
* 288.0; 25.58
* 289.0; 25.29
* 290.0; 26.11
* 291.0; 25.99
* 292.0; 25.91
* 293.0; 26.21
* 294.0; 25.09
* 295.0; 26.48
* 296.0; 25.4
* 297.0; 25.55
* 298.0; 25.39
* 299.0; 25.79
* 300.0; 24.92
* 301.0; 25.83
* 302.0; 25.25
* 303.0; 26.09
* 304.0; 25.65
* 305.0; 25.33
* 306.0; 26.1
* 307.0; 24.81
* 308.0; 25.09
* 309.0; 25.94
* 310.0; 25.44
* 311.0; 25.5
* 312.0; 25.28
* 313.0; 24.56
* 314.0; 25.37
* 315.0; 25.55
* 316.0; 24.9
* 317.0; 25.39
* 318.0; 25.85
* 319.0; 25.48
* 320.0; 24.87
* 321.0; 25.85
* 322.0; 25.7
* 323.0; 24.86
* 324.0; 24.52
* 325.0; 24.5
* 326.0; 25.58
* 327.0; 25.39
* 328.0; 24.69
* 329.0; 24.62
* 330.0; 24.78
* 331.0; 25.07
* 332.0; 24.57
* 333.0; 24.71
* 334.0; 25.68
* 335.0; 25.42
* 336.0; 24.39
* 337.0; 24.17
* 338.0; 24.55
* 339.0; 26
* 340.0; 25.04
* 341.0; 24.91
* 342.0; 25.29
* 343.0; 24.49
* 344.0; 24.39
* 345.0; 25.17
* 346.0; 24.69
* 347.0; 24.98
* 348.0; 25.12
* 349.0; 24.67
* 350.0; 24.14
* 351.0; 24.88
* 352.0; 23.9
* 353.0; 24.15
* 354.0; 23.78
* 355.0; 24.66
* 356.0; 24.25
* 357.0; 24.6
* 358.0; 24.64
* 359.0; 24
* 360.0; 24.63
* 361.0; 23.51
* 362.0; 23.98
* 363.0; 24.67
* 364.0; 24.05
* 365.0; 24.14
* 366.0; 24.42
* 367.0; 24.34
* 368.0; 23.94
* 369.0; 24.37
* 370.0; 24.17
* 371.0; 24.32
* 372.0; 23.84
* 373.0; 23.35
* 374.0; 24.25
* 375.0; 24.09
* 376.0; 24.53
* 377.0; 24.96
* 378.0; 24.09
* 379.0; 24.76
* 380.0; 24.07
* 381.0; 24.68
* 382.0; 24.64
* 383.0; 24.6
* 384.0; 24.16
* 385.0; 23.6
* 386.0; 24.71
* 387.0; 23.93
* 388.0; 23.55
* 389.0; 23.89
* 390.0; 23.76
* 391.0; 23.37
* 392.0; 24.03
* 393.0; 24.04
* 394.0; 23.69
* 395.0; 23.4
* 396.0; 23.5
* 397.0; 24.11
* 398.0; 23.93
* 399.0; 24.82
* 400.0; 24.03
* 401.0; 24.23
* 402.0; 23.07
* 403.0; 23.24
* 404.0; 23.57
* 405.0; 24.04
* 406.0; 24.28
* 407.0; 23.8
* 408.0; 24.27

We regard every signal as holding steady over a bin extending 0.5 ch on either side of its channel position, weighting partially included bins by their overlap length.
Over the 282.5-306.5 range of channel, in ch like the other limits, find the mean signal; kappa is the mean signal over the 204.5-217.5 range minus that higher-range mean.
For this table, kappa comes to -1.1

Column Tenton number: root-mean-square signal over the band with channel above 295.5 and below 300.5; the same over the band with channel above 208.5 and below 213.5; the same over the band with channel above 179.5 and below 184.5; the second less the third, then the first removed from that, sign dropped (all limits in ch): 24.3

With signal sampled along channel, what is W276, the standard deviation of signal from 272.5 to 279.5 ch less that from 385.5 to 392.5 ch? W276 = -0.08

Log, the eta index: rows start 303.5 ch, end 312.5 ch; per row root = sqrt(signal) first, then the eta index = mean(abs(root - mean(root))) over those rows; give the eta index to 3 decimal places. 0.030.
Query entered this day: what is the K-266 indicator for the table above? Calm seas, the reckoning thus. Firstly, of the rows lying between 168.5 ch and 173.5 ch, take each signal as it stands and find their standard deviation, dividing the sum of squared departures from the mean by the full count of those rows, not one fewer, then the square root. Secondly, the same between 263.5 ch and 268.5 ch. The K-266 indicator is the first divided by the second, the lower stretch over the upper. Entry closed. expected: 0.92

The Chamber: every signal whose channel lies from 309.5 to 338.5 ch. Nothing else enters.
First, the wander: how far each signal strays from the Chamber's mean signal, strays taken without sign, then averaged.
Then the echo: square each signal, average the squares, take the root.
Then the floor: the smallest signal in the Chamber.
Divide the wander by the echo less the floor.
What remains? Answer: 0.48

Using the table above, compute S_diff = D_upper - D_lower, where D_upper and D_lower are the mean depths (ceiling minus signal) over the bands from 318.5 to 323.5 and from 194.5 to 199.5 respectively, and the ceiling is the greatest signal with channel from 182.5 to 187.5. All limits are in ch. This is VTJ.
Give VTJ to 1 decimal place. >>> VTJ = -1.1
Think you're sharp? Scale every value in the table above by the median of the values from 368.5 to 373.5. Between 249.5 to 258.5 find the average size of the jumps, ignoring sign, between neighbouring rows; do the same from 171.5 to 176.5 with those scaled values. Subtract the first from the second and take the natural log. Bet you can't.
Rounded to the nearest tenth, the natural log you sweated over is -6.3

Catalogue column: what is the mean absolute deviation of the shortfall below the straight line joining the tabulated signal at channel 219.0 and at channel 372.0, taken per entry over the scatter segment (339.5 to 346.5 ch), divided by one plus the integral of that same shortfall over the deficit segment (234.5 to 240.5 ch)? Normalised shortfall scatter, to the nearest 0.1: 1.2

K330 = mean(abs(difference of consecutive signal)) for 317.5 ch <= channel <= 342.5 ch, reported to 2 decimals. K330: 0.51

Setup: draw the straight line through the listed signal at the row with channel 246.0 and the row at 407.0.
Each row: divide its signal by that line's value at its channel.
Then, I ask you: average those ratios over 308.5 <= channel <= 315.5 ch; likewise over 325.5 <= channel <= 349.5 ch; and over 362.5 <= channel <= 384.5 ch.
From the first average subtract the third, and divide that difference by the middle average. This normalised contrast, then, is 0.025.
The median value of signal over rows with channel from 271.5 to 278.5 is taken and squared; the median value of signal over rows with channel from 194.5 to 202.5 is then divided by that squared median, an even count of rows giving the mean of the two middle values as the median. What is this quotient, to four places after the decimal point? 0.0378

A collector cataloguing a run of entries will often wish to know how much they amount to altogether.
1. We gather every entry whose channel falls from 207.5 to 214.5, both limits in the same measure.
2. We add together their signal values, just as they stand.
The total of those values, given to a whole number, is 173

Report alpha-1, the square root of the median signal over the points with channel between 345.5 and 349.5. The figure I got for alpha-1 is 4.98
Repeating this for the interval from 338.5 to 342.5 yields 5.02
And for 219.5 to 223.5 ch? 5.02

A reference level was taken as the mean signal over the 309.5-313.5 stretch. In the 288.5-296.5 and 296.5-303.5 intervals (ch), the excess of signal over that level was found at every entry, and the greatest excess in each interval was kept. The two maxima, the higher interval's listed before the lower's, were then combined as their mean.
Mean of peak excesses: 1.1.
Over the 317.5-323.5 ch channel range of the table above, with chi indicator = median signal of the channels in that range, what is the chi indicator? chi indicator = 25.6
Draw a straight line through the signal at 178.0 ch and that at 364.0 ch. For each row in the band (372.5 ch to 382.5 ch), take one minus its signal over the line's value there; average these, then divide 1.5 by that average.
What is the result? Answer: -168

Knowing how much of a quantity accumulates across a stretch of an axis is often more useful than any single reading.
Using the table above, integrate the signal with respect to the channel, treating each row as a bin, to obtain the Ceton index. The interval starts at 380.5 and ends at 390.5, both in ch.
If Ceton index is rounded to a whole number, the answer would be 242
